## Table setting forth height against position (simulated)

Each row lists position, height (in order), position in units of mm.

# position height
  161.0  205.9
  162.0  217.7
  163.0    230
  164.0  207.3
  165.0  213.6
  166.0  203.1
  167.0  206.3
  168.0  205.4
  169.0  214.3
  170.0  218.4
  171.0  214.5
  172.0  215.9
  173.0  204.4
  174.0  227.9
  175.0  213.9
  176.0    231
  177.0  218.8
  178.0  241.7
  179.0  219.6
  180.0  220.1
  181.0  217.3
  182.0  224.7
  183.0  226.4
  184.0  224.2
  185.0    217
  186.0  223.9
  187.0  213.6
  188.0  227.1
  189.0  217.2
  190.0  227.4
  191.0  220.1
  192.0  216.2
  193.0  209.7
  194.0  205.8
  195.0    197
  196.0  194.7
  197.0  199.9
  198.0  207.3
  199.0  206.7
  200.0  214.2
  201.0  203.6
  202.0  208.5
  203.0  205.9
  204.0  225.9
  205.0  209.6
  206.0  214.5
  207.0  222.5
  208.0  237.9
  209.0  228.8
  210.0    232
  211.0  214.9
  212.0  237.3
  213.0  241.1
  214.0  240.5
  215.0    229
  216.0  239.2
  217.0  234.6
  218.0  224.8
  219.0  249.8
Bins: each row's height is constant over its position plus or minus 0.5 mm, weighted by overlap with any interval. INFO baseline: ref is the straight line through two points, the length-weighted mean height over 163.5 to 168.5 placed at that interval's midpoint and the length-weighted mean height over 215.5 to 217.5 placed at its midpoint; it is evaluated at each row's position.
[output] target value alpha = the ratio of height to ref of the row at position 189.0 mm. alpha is 0.98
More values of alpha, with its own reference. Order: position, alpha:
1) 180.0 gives 1.02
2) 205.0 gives 0.91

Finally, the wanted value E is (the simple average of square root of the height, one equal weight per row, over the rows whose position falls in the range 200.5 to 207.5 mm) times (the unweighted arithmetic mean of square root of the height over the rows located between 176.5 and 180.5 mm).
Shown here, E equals 219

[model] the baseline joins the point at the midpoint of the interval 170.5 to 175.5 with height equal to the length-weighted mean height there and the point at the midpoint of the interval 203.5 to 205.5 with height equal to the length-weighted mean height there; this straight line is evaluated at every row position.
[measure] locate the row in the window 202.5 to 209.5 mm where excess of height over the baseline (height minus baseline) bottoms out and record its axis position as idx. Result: 203.0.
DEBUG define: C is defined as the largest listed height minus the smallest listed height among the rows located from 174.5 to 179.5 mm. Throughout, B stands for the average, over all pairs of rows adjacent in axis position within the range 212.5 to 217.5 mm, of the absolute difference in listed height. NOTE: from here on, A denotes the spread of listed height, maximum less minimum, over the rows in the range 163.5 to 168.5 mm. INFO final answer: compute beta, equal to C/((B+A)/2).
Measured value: 3.2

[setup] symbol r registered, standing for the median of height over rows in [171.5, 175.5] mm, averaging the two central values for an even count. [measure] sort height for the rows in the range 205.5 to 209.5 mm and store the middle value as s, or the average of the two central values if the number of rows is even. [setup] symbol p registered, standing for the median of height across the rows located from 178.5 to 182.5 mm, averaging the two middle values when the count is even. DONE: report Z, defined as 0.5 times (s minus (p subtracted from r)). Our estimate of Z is 115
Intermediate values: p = 220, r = 215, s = 226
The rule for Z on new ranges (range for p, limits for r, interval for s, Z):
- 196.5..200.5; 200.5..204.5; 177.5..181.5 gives 110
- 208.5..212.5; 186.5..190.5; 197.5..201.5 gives 108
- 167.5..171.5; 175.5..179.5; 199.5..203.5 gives 98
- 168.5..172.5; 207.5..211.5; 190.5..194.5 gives 99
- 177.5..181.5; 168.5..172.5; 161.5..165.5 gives 110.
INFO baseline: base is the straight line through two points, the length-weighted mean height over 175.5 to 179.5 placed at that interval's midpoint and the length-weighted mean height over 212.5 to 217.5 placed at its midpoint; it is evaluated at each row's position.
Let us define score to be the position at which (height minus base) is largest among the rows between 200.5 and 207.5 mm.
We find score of 204.0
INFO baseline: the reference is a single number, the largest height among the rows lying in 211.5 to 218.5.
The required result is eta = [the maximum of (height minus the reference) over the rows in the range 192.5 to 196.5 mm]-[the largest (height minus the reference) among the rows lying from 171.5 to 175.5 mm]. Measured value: -18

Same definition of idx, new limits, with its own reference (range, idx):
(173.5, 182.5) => 175.0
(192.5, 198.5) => 196.0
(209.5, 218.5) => 211.0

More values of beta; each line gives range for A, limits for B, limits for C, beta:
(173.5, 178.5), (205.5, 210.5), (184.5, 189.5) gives 0.7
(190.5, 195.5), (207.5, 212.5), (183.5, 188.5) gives 0.7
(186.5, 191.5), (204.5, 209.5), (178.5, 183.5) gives 0.8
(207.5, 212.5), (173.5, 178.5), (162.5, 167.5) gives 1.4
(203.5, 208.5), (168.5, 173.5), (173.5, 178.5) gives 1.7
